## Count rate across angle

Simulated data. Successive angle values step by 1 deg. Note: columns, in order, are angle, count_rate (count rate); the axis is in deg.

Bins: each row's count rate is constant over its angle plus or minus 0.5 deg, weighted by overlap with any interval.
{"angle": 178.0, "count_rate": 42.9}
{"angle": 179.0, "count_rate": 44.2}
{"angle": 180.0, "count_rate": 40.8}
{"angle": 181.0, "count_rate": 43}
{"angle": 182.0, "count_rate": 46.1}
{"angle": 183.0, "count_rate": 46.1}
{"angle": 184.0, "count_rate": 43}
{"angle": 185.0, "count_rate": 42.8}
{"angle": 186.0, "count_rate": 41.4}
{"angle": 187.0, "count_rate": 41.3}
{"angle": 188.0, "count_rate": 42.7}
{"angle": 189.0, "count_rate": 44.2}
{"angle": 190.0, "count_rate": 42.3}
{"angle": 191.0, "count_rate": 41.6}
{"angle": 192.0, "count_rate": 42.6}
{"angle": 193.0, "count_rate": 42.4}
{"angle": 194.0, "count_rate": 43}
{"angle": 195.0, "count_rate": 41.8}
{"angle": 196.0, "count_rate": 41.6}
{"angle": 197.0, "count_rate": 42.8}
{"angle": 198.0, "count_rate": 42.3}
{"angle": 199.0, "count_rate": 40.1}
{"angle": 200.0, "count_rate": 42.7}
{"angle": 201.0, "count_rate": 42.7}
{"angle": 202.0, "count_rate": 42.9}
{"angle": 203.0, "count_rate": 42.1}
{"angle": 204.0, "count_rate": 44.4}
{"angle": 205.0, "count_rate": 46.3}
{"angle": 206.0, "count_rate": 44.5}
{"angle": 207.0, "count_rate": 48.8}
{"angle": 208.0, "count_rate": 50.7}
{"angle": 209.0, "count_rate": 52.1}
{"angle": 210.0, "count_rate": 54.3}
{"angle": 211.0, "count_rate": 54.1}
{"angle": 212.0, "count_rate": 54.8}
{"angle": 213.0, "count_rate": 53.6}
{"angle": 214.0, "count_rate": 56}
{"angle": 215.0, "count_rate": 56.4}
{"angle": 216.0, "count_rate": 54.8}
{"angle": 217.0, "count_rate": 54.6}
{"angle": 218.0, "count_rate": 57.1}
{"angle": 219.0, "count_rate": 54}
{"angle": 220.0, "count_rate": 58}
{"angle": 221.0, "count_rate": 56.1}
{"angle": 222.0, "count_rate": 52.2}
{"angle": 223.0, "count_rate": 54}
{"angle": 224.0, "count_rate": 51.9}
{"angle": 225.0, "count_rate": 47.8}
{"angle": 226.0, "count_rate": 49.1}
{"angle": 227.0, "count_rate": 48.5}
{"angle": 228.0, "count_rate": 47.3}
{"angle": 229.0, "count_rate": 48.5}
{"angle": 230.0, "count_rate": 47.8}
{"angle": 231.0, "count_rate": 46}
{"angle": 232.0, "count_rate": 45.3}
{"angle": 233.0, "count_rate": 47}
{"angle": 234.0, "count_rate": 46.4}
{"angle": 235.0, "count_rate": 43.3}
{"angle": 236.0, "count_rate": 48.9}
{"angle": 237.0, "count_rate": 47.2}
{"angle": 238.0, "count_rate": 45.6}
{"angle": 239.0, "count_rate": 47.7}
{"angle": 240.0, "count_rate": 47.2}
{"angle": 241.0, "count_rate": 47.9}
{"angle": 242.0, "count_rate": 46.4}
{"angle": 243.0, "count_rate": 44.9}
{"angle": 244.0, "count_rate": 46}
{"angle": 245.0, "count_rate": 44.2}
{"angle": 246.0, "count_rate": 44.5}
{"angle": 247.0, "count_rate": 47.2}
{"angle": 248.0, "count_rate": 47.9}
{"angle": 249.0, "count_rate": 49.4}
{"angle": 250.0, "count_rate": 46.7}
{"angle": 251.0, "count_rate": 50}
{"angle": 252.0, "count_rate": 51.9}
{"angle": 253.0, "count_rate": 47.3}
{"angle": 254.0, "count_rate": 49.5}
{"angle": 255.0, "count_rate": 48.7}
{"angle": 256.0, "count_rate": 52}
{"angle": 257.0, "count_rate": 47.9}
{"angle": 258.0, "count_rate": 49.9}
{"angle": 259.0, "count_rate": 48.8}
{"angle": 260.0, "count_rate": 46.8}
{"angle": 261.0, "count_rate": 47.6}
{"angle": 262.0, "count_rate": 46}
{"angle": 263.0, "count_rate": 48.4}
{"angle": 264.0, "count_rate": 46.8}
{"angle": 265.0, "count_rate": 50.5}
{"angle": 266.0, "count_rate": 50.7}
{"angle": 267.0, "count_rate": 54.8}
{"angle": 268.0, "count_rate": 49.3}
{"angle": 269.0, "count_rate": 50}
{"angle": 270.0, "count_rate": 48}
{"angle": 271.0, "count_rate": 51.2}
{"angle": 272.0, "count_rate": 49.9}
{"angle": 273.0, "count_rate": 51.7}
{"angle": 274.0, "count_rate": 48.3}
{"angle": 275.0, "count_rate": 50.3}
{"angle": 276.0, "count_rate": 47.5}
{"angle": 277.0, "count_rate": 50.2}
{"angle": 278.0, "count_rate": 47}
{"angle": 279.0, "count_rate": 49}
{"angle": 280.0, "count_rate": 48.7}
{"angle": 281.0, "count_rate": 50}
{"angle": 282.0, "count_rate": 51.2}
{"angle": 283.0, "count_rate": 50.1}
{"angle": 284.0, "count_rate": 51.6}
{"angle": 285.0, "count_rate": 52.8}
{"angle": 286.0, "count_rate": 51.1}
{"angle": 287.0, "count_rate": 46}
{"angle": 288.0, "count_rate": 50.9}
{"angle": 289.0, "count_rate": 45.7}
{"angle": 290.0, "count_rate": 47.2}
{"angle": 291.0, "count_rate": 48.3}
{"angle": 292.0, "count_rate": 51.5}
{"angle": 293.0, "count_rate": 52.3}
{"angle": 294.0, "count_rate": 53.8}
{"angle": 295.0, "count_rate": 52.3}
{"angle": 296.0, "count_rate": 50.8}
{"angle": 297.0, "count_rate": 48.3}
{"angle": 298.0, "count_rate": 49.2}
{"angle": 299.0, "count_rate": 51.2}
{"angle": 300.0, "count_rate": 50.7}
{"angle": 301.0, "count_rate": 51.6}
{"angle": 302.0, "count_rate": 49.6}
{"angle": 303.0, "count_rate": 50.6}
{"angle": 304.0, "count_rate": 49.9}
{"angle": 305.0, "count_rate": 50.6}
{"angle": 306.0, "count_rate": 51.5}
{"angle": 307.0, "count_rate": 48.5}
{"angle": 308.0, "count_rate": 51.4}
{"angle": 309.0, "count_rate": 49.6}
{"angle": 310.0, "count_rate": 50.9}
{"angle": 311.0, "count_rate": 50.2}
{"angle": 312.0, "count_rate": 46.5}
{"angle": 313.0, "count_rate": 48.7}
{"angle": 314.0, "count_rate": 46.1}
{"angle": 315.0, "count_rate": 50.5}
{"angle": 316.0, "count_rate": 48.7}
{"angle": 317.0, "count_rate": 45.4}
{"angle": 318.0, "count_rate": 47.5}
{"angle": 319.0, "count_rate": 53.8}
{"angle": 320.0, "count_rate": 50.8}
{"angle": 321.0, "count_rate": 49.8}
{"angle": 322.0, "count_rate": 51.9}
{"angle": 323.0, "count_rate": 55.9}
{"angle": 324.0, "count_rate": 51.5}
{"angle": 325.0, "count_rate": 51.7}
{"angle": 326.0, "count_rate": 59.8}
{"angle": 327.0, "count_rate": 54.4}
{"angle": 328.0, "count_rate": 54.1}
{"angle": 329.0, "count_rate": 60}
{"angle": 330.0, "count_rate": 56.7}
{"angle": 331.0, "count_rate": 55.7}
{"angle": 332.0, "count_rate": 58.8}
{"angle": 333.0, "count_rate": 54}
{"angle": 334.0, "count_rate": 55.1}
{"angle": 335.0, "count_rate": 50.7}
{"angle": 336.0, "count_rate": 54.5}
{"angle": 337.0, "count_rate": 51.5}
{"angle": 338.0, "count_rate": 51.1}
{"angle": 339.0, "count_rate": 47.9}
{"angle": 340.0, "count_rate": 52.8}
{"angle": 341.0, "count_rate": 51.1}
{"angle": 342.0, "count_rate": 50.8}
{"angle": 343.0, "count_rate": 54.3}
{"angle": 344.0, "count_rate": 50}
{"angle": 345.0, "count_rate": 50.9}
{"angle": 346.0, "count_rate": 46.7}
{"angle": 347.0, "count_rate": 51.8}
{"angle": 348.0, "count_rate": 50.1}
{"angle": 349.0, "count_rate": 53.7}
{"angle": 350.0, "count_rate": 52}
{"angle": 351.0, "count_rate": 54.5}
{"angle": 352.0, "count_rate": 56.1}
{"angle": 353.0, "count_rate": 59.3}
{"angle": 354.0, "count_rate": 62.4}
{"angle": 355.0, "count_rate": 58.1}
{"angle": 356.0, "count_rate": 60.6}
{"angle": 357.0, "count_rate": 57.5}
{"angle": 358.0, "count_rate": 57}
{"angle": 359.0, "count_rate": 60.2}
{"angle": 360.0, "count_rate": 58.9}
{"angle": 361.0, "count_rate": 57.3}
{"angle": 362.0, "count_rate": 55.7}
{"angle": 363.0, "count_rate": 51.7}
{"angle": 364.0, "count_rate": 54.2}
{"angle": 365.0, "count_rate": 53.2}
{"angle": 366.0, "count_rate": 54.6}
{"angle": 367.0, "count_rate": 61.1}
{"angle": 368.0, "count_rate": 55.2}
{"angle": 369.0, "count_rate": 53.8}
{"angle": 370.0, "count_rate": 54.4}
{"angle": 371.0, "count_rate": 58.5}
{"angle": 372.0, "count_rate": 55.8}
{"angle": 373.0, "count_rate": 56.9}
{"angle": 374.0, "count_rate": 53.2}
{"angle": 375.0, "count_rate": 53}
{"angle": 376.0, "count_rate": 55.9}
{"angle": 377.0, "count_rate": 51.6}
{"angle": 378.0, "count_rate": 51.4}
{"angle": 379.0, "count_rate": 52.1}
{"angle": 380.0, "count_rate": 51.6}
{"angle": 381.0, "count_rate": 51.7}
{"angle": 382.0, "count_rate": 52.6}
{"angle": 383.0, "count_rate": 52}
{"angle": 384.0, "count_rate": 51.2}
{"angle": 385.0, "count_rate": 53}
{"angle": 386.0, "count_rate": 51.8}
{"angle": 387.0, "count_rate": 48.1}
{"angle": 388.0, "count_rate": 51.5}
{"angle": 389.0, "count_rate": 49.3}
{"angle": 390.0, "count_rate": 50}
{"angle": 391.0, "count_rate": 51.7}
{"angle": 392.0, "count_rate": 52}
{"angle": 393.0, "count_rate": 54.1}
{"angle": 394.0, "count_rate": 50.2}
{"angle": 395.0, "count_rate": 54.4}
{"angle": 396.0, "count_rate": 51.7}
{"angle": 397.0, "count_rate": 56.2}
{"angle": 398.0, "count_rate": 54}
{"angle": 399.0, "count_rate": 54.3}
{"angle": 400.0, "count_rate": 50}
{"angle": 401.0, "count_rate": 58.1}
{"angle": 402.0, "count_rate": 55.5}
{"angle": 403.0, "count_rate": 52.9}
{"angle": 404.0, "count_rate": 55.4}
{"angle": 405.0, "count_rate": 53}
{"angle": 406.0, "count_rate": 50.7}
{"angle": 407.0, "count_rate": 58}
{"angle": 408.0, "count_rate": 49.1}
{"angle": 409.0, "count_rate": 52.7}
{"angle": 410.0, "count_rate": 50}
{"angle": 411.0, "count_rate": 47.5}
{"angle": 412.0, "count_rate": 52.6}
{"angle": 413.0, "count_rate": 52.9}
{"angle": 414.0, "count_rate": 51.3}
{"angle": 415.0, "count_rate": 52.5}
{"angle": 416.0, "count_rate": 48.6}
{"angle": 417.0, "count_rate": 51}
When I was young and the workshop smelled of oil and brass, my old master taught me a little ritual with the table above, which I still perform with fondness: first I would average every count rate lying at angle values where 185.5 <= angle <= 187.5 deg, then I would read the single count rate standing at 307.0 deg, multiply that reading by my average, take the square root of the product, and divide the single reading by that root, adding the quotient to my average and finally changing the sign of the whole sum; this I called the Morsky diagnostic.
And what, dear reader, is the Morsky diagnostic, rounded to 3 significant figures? -42.4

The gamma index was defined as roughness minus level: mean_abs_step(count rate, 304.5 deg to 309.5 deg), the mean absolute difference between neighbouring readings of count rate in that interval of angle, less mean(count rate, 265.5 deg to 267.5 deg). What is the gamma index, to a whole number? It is -51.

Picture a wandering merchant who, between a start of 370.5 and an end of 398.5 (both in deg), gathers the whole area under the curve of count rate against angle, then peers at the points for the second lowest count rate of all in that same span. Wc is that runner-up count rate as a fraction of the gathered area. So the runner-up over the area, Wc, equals 0.0334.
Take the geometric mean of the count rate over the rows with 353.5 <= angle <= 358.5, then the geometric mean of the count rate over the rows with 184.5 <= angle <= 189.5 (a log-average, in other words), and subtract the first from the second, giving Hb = -17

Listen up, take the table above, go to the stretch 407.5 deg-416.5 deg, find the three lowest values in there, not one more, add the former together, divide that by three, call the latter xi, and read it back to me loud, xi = 48.4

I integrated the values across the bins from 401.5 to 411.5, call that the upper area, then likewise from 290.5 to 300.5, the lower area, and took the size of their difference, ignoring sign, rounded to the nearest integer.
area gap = 16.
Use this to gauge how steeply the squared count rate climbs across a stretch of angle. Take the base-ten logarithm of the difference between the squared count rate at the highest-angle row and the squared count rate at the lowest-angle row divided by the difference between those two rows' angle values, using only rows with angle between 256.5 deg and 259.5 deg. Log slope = 1.64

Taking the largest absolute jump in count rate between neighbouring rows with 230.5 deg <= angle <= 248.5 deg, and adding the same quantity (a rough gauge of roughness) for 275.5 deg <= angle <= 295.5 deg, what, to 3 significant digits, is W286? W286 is 10.8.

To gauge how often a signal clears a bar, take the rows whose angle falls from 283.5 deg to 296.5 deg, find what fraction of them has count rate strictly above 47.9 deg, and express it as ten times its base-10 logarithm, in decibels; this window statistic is -1.1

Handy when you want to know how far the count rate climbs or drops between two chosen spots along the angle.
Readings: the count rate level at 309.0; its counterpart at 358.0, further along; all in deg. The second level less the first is 7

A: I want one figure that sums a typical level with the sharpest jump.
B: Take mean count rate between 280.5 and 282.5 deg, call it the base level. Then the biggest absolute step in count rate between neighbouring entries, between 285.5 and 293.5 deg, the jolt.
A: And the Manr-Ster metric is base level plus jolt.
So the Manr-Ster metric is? 56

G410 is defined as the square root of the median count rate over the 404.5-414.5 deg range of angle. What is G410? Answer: 7.21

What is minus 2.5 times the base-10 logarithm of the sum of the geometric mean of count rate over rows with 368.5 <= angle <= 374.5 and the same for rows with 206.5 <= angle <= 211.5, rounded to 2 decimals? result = -5.08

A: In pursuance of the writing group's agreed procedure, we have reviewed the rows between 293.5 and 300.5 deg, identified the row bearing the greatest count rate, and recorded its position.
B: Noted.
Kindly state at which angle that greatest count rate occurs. 294.0 deg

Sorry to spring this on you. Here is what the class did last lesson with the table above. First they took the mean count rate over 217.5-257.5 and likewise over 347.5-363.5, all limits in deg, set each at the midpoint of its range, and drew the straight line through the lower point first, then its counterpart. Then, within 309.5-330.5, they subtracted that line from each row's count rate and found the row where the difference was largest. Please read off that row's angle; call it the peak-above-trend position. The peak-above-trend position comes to 329.0 deg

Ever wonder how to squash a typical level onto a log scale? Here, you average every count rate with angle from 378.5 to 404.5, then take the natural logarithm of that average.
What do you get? 3.96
